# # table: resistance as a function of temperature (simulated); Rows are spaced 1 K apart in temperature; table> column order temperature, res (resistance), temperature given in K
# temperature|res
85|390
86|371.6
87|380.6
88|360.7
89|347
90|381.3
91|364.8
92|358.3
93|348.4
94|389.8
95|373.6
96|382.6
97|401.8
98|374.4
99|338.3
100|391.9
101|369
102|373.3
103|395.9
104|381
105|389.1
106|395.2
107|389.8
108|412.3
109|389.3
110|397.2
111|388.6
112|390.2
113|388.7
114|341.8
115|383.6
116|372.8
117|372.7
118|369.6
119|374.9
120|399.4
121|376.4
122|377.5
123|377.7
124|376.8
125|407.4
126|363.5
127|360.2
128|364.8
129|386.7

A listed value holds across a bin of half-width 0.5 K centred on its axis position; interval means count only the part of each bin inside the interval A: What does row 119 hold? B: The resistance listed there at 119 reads 374.9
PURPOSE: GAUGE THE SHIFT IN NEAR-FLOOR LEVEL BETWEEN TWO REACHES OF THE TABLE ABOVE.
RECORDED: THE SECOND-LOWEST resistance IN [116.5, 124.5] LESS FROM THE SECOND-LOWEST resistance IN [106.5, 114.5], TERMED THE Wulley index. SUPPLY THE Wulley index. 16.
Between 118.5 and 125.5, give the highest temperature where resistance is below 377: 124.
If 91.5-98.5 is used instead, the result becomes 98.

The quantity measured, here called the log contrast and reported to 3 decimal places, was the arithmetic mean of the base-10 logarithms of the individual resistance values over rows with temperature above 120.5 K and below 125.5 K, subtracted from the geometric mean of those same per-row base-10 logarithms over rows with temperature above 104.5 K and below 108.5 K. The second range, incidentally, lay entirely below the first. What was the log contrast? 0.015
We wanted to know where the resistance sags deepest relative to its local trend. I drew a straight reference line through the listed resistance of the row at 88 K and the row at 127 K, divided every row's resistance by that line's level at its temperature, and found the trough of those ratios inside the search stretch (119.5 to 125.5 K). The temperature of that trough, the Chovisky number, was 121 K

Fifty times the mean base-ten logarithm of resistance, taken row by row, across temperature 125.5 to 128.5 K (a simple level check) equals 128.0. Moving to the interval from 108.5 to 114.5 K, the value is 129.1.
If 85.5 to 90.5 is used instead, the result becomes 128.3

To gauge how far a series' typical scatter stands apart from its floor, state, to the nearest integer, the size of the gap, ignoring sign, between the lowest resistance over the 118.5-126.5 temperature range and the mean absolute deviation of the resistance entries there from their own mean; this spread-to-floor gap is 353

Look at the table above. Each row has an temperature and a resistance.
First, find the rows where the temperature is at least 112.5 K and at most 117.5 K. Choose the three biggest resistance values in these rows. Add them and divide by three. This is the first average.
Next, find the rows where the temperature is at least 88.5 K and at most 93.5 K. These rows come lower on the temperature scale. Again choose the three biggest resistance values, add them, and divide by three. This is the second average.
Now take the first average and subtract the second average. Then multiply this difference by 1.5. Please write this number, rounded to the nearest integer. 20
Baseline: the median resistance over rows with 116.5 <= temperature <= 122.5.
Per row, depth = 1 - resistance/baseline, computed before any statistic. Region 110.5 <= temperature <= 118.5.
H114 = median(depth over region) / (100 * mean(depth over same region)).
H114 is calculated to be 0.073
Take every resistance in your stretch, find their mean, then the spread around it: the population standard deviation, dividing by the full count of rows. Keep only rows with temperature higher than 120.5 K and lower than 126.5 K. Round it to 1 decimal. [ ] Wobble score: 13.3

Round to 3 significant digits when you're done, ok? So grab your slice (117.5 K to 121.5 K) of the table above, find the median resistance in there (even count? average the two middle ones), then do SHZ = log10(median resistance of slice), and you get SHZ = 2.57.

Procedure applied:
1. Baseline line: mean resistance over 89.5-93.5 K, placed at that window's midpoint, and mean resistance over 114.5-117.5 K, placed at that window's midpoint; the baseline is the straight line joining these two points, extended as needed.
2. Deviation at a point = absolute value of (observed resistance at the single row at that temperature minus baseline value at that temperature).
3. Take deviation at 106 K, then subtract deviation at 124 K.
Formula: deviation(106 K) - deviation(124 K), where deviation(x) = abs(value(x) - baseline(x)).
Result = 20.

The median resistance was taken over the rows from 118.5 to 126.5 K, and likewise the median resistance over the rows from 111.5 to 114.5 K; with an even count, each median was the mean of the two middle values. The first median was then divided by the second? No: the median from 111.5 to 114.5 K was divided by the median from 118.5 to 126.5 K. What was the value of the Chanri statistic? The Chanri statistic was 1.031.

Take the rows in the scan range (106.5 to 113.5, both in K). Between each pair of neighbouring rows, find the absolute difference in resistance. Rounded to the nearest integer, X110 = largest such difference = 23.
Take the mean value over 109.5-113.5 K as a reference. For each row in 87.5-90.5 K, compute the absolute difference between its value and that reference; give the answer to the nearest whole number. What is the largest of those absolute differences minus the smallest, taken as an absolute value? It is 34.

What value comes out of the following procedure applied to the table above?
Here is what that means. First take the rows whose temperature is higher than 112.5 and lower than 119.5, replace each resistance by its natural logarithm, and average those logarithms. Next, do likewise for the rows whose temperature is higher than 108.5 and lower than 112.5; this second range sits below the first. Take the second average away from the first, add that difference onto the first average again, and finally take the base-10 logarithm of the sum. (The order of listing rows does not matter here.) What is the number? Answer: 0.768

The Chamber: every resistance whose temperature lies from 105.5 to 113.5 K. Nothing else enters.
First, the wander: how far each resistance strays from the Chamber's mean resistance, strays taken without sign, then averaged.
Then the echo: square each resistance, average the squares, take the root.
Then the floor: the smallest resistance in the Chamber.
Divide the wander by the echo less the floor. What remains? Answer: 1.1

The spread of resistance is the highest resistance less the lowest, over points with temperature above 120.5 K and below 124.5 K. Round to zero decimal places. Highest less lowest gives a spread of 1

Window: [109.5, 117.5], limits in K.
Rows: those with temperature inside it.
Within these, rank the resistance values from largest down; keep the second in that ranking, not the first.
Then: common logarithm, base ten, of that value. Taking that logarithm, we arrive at 2.59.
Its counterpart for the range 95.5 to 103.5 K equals 2.60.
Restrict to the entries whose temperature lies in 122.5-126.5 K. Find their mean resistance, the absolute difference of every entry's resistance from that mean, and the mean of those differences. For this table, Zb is 13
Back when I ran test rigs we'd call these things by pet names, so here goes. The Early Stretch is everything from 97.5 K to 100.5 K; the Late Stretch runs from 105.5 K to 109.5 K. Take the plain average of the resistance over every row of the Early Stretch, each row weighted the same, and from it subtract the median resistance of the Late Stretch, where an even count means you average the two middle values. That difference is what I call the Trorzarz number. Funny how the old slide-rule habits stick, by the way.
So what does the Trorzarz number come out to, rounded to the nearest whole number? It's -24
